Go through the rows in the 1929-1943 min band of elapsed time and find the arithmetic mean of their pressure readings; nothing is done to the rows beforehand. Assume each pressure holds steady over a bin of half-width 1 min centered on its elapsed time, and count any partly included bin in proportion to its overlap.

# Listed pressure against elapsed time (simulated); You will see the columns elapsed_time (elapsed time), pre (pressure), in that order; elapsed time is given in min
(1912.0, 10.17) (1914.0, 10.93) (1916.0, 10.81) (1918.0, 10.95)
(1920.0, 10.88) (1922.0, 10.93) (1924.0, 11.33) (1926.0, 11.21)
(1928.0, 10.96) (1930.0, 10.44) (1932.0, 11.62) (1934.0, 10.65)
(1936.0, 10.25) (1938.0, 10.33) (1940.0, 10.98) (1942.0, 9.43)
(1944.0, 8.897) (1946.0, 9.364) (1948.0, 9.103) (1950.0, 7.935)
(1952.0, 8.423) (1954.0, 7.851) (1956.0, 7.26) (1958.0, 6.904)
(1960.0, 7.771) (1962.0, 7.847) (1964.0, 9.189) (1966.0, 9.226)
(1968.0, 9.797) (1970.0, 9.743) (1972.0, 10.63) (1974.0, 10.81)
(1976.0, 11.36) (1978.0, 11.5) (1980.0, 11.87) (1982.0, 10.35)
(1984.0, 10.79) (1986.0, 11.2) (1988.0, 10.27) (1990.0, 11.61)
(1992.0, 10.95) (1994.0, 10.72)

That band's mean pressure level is 10.53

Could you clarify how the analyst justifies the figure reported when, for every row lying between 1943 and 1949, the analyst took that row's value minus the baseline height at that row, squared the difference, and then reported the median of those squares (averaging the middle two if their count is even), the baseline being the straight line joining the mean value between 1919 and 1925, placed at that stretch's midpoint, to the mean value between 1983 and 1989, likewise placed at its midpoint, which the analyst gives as 3.3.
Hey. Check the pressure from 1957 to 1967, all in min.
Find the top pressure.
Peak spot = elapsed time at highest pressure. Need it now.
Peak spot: 1966.0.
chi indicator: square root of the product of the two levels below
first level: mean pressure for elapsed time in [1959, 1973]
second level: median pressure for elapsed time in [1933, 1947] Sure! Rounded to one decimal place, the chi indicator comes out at 9.7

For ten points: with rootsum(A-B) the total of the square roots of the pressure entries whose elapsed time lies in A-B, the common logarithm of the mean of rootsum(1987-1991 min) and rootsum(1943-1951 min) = 0.97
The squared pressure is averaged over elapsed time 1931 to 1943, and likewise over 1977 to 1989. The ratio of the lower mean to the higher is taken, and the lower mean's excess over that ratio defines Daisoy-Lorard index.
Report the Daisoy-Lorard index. 111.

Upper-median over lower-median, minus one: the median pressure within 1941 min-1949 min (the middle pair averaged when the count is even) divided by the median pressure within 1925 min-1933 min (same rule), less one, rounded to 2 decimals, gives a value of -0.17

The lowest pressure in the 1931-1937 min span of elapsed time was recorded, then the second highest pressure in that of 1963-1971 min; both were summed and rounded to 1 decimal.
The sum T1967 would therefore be 20.0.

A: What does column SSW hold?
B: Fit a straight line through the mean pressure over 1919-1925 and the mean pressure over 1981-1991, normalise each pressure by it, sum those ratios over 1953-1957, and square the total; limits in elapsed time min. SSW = 1.9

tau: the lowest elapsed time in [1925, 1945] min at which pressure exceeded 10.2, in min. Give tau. 1926.0 min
